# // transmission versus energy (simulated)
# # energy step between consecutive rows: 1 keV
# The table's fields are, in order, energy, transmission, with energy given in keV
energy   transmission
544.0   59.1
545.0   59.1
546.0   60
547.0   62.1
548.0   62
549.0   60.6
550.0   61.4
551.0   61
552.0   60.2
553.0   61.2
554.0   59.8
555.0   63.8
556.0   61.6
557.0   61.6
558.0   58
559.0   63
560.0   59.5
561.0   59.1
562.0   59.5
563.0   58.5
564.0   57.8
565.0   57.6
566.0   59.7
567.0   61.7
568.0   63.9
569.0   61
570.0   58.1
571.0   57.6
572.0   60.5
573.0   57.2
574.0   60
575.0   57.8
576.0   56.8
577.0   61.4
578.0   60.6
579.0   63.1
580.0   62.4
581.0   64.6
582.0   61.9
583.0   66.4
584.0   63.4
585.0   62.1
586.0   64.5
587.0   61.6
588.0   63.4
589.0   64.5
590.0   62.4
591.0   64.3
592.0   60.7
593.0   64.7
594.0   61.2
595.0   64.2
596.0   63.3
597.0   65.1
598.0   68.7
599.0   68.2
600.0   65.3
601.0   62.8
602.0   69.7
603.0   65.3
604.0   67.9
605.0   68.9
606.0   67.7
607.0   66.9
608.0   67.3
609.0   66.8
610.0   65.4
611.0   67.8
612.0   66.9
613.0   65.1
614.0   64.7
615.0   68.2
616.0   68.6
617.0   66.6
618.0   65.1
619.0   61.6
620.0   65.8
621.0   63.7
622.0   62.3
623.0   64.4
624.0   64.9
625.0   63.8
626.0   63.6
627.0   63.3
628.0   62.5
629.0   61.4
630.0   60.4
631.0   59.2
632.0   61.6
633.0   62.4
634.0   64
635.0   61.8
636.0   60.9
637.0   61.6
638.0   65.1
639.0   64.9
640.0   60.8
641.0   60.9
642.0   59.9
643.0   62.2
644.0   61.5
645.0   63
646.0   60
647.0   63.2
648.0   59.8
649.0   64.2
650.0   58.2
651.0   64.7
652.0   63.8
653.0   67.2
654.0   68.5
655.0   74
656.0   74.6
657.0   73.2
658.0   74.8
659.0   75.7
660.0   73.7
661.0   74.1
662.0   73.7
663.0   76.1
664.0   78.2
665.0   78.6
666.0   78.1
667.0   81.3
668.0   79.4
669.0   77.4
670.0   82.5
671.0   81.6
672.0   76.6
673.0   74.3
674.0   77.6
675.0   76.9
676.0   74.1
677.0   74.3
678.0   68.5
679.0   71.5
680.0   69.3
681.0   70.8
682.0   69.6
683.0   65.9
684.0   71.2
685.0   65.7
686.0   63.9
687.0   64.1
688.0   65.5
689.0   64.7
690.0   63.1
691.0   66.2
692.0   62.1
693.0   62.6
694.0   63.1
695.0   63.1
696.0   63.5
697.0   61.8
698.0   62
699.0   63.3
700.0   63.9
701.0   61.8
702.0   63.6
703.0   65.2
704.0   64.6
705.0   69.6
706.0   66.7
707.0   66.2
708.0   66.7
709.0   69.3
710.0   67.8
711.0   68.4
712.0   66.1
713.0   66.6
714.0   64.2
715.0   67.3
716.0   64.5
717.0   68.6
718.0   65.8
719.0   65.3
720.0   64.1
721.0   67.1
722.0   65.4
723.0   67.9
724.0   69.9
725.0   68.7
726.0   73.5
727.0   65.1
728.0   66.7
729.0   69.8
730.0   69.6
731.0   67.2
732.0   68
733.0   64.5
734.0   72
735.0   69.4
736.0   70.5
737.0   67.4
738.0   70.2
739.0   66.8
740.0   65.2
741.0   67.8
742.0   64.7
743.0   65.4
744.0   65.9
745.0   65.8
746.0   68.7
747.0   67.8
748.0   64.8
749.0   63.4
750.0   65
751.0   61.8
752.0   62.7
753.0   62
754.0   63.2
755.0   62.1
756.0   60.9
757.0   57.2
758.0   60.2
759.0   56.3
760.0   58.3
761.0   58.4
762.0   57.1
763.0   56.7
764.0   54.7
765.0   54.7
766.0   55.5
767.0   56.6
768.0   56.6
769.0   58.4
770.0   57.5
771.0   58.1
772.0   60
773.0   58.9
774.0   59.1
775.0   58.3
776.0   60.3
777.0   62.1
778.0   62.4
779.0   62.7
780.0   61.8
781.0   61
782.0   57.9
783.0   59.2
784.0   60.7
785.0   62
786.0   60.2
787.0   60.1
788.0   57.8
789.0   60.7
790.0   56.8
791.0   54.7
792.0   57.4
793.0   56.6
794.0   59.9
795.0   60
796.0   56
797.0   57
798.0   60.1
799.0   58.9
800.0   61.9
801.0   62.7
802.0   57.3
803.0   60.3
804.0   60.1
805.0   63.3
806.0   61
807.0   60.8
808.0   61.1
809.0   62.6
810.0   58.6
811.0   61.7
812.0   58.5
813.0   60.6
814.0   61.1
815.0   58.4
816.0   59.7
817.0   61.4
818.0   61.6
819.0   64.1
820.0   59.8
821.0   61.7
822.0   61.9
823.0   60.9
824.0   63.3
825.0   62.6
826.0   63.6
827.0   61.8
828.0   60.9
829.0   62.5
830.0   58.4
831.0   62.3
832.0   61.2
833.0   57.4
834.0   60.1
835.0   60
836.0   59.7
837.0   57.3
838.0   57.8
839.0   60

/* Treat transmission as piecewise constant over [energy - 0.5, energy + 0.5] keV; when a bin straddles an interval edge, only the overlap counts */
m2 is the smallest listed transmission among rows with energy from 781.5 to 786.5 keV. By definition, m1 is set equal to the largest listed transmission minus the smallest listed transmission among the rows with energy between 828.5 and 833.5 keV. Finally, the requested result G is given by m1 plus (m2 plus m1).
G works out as 68.1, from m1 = 5.1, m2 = 57.9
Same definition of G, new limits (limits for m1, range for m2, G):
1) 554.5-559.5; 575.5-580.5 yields 68.4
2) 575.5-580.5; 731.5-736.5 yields 77.1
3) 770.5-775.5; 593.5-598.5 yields 65.0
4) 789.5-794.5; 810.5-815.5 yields 68.8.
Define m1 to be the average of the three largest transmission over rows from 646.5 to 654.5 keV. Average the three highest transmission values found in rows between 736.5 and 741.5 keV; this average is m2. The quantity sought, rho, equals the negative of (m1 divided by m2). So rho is -0.98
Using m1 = 67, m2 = 68.5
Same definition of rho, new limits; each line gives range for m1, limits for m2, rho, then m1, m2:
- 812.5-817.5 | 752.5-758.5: -0.98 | 61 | 62.4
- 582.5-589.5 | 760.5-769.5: -1.12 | 65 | 58.0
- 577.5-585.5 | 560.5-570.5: -1.04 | 65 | 62.2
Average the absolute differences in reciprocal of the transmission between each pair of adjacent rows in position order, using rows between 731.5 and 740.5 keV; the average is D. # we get 0.0007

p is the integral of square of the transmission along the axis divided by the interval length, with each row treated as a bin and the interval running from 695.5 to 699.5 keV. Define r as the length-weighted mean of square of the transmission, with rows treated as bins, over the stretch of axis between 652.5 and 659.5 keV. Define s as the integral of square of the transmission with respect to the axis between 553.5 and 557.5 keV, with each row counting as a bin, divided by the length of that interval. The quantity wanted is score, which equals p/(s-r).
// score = -3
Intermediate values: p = 3926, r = 5276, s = 3809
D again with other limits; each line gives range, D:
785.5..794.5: 0.0007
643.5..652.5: 0.0010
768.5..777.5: 0.0003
